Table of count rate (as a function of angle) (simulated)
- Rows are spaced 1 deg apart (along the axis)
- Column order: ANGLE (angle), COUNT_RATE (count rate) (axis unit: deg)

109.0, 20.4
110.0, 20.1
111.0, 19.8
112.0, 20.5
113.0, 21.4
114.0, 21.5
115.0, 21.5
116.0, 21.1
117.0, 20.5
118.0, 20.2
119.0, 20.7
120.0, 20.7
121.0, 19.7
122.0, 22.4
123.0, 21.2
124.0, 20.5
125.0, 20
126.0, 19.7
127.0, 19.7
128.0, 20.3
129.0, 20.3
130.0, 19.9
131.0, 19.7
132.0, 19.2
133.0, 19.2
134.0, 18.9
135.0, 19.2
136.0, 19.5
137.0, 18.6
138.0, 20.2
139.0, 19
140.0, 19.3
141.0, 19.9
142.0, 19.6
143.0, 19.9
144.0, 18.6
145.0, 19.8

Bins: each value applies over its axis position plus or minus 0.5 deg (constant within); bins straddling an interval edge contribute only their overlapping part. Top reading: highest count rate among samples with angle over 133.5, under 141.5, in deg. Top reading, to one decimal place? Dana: 20.2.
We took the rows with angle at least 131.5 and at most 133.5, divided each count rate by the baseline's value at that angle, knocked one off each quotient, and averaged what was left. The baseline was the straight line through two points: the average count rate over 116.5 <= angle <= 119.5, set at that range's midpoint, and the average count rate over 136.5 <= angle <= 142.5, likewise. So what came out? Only -0.029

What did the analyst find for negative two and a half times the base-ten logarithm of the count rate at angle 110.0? -3.26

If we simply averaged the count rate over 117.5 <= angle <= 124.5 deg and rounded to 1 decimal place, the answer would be 20.8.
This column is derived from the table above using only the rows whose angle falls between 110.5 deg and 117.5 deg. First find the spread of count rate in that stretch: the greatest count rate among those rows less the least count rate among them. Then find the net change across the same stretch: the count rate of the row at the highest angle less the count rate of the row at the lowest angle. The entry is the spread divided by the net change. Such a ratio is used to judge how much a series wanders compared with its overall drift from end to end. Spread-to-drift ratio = 2.4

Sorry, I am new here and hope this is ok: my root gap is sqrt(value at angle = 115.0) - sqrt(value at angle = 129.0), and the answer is 0.13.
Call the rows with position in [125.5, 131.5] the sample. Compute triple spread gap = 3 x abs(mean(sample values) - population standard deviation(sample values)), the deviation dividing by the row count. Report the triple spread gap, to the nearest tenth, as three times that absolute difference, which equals 59.0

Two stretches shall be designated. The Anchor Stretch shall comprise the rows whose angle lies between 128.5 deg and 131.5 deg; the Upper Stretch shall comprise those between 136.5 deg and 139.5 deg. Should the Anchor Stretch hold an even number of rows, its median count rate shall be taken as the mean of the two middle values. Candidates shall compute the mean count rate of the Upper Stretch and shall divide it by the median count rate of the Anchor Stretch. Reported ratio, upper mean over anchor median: 0.97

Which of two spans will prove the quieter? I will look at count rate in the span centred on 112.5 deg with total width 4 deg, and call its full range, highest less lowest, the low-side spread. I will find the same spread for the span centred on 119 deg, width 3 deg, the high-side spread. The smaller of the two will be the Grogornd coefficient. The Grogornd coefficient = 0.5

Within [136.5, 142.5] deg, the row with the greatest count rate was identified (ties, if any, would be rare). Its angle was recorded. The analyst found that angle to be 138.0 deg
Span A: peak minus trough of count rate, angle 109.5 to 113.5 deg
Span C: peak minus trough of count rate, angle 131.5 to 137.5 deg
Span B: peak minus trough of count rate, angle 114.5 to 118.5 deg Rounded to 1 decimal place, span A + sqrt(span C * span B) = 2.7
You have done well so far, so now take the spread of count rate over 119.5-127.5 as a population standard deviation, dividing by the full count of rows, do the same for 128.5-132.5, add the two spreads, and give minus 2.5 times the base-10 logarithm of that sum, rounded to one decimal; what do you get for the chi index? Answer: -0.3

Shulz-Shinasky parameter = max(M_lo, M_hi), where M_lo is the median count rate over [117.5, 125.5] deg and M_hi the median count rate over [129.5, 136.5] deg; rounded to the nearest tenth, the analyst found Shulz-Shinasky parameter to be 20.6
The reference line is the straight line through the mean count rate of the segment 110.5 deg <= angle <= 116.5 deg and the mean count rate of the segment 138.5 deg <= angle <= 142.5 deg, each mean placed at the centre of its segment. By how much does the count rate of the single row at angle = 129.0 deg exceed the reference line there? 0.20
